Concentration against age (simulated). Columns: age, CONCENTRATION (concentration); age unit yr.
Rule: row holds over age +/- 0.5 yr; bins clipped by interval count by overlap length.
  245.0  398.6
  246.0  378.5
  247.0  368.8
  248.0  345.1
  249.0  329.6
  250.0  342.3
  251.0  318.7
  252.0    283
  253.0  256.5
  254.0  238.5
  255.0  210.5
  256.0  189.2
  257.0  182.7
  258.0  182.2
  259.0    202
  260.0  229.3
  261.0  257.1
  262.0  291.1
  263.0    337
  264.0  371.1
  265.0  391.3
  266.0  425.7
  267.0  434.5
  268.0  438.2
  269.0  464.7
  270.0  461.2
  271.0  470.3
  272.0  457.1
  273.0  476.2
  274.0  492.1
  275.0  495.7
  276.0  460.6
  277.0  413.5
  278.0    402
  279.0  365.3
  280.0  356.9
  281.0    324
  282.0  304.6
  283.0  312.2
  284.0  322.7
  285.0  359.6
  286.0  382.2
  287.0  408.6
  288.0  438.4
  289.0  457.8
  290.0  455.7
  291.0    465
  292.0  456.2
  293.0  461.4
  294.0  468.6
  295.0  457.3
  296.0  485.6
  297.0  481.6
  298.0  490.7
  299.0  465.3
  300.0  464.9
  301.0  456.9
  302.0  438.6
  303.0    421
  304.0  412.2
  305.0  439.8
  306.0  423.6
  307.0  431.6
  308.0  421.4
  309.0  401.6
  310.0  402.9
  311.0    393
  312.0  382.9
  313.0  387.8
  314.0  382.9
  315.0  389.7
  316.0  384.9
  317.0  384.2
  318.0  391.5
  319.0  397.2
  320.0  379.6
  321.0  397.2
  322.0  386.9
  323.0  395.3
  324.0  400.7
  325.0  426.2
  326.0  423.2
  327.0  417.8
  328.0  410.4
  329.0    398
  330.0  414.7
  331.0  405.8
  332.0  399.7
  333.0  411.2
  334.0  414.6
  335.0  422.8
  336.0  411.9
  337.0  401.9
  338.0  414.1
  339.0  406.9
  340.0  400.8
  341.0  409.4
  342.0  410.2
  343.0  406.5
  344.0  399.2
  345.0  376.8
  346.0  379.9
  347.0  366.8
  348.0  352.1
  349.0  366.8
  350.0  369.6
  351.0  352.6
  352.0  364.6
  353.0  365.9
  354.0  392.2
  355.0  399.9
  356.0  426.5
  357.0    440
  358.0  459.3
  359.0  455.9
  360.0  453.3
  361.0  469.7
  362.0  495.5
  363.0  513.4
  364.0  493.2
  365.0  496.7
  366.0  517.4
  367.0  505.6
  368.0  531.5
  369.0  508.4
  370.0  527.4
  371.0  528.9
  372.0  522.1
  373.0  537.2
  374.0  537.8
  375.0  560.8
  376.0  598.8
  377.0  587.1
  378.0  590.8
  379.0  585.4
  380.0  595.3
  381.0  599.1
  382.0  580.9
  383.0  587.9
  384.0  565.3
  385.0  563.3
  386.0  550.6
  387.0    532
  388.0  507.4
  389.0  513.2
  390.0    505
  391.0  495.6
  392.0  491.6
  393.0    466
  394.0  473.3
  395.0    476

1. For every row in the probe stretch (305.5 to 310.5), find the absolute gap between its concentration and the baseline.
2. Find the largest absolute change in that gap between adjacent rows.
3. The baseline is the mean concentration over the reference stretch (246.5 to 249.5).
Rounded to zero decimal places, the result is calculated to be 20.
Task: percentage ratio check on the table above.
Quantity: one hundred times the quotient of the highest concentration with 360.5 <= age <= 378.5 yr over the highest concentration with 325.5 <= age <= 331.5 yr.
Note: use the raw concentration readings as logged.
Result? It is 141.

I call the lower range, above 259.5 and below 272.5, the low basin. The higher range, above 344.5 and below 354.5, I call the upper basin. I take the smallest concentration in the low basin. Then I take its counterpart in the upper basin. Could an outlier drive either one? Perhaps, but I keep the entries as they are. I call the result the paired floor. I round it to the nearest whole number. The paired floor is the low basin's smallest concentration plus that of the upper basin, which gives 581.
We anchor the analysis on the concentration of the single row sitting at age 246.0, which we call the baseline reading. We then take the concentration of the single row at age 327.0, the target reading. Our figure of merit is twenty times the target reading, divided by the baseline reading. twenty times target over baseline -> 22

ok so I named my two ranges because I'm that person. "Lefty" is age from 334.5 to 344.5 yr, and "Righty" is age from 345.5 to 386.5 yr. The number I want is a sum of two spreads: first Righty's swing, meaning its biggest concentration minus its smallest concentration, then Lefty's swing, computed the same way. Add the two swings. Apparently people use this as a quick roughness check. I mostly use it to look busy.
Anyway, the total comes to 271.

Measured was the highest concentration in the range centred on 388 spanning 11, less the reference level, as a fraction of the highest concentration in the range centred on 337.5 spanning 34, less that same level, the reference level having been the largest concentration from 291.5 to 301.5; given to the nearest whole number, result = -2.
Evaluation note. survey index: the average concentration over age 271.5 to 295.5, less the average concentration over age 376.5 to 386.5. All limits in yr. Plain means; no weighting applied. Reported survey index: -164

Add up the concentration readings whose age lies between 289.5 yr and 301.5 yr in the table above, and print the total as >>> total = 5609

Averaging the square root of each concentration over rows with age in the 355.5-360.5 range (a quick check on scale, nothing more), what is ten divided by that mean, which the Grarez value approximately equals 0.473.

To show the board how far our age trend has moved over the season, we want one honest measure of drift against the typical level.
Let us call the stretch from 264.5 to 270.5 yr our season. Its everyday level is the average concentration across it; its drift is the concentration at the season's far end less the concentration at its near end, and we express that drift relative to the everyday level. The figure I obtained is 0.16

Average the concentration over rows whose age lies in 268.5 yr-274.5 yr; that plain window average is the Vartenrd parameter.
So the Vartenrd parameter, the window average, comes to 470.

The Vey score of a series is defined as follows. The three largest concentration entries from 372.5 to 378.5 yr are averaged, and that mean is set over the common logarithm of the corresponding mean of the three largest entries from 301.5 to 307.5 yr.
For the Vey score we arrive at 224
